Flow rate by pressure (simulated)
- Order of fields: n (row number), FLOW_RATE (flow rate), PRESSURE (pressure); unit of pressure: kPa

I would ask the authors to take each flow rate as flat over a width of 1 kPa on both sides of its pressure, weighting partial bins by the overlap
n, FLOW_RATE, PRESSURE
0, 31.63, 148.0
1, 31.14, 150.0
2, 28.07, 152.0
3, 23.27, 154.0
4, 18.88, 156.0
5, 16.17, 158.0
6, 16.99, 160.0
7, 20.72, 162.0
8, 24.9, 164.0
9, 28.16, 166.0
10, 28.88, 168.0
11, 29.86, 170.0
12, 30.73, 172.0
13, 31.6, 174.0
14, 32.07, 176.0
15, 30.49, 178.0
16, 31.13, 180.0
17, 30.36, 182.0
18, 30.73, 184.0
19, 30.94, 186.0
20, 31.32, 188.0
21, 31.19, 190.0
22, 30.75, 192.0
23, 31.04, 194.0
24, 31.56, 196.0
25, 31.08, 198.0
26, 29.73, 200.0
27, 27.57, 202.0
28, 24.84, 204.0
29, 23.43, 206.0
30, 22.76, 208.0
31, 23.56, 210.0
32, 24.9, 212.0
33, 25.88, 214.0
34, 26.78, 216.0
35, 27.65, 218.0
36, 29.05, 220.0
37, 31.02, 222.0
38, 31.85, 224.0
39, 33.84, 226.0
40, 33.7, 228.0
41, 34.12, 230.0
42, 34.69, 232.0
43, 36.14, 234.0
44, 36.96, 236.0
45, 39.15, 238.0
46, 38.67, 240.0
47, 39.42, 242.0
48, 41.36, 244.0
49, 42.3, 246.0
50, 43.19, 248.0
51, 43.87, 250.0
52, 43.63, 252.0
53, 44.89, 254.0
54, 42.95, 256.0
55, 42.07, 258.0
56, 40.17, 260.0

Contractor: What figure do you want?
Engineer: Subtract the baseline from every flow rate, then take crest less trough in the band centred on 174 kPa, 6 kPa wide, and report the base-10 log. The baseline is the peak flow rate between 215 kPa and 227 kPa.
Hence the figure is 0.13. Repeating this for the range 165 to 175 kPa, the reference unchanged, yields 0.54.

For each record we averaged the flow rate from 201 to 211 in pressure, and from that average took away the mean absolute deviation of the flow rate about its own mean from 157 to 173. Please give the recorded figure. 19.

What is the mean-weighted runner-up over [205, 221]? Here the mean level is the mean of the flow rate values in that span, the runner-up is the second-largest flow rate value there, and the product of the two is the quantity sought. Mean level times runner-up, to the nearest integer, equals 705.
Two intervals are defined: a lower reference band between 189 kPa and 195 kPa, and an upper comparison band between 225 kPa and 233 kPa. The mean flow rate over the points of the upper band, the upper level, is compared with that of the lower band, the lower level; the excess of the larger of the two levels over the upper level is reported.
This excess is 0.0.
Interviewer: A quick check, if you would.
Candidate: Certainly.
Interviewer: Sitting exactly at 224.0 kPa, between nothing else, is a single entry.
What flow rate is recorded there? 31.85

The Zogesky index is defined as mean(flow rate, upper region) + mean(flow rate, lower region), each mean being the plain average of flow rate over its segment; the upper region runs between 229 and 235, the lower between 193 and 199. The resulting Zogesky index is 66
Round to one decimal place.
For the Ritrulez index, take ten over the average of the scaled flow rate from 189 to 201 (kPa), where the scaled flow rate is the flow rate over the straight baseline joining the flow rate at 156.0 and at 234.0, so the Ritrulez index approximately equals 8.9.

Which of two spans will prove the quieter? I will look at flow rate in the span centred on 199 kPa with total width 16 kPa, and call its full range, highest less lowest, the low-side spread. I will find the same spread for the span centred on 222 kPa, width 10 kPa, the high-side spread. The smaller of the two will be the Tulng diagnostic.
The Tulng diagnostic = 6.2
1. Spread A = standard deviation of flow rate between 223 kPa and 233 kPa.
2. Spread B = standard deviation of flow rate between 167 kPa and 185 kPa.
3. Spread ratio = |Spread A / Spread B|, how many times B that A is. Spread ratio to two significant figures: 1.1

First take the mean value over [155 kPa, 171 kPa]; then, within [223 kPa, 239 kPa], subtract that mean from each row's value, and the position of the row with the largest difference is 238.0 kPa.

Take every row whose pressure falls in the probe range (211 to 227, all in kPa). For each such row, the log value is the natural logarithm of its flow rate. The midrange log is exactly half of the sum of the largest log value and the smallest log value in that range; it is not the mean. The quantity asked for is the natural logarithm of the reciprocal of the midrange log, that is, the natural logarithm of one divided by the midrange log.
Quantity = -1.21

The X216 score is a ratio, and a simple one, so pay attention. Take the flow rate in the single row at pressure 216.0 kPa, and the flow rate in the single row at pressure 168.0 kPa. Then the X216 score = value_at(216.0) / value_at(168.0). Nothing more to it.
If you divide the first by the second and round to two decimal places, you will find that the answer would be 0.93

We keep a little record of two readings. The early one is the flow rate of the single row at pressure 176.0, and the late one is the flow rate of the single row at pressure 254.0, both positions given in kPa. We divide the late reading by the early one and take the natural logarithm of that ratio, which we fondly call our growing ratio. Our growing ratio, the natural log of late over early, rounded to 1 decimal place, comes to 0.3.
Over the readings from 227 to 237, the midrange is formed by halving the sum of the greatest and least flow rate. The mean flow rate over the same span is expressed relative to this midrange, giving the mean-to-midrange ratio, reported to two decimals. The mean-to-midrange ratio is 0.99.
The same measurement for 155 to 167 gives 0.95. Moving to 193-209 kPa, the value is 1.02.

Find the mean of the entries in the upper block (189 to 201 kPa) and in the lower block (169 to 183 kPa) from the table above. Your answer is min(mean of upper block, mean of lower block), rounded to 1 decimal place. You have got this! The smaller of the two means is 30.9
